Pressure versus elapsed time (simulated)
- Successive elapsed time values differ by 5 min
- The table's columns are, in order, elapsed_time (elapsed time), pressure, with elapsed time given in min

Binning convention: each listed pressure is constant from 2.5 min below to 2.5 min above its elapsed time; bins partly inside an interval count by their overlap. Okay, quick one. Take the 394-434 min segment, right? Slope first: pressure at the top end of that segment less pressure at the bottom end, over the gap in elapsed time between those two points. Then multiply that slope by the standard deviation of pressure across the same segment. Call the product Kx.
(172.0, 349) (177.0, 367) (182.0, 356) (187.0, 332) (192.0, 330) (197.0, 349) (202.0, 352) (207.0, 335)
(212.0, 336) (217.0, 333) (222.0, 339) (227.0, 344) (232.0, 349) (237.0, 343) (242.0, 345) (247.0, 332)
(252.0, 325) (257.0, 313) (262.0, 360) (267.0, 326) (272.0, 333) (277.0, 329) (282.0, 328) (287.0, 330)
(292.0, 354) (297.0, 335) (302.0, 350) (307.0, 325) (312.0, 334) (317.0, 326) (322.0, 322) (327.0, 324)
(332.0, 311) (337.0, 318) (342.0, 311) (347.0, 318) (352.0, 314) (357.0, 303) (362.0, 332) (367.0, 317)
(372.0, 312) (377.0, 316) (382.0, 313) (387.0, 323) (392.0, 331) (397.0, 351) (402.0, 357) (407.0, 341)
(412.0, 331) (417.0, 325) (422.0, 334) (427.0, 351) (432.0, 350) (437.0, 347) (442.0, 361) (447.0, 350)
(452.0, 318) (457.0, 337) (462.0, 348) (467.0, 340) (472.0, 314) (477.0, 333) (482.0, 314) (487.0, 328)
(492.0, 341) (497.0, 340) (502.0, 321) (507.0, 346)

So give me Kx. 0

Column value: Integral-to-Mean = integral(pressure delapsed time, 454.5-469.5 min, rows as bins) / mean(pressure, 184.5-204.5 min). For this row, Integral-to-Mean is 15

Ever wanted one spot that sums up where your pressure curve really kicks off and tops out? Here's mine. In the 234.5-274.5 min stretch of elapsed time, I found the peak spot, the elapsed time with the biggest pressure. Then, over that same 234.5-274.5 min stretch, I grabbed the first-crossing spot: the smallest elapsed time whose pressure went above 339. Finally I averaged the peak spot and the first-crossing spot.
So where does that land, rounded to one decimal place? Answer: 249.5 min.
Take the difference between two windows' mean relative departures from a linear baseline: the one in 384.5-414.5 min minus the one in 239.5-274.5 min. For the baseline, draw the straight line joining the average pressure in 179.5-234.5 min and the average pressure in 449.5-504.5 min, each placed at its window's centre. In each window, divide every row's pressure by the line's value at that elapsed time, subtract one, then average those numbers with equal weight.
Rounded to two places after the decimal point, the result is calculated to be 0.03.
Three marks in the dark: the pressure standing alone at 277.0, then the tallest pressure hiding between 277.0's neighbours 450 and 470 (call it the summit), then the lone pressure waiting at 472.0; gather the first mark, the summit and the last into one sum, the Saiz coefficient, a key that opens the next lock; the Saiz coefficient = 991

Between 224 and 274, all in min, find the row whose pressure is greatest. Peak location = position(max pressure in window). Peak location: 262.0 min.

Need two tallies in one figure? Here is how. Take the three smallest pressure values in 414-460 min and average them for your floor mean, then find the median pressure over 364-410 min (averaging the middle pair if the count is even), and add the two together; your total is 649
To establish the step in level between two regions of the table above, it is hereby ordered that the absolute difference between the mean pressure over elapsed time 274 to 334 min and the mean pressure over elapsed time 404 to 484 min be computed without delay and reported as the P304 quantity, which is 6.5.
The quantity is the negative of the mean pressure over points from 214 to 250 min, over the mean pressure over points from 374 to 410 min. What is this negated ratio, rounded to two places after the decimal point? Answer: -1.02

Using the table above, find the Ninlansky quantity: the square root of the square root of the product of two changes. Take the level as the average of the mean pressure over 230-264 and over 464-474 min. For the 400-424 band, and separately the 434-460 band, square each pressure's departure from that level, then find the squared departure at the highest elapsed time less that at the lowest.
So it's 18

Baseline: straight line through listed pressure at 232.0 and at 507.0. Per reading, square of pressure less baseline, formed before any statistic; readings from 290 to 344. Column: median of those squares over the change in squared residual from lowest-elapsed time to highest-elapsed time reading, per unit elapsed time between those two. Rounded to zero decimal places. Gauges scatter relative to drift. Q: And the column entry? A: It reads 20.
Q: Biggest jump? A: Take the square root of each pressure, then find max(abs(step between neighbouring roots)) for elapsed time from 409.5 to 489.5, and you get 0.88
